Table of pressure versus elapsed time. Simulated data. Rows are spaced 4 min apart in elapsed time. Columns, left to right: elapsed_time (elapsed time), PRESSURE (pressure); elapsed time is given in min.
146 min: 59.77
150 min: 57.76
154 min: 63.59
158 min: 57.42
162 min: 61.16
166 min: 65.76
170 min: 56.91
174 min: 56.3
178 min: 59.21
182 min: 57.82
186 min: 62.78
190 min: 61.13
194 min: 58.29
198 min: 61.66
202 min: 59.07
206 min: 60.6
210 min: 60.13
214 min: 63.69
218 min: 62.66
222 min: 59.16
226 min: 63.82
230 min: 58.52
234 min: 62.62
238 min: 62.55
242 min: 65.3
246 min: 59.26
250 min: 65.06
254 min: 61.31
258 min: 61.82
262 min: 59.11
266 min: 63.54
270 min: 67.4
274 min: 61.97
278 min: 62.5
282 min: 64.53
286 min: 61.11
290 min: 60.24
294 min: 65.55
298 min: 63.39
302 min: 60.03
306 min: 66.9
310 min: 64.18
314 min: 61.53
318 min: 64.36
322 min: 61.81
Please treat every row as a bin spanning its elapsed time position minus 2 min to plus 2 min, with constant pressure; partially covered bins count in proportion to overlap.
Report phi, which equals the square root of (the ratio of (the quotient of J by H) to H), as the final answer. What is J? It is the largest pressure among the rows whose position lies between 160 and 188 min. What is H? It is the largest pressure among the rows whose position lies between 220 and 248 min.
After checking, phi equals 0.124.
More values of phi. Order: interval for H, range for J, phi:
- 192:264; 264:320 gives 0.126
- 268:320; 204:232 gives 0.119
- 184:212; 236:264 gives 0.129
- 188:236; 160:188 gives 0.127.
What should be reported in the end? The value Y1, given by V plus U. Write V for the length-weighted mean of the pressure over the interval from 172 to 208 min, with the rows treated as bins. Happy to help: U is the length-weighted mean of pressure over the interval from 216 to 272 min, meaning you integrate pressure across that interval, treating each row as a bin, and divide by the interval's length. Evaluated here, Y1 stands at 121.9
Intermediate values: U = 62.3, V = 59.7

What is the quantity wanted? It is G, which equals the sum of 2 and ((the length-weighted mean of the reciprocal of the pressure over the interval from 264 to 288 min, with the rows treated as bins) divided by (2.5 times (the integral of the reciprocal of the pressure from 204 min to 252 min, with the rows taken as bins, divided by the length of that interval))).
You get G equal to 2.390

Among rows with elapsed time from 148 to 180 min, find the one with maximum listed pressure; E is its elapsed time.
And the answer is 166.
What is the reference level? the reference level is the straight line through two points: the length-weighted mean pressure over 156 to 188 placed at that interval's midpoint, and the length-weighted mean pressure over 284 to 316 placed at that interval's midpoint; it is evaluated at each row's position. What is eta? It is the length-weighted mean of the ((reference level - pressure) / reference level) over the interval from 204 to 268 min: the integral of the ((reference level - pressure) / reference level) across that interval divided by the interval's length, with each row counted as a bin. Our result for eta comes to -0.009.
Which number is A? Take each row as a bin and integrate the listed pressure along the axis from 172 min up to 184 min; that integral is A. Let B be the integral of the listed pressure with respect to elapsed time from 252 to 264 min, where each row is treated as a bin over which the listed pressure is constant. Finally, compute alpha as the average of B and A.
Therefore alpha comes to 711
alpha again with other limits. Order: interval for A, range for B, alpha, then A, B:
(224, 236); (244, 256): 741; 740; 743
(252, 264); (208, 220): 737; 729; 746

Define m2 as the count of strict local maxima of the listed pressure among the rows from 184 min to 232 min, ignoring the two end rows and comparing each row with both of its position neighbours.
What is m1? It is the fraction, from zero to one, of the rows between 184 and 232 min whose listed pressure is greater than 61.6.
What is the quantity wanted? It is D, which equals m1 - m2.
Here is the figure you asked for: -3.58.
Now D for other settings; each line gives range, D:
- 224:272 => -3.33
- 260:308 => -2.33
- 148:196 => -3.75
